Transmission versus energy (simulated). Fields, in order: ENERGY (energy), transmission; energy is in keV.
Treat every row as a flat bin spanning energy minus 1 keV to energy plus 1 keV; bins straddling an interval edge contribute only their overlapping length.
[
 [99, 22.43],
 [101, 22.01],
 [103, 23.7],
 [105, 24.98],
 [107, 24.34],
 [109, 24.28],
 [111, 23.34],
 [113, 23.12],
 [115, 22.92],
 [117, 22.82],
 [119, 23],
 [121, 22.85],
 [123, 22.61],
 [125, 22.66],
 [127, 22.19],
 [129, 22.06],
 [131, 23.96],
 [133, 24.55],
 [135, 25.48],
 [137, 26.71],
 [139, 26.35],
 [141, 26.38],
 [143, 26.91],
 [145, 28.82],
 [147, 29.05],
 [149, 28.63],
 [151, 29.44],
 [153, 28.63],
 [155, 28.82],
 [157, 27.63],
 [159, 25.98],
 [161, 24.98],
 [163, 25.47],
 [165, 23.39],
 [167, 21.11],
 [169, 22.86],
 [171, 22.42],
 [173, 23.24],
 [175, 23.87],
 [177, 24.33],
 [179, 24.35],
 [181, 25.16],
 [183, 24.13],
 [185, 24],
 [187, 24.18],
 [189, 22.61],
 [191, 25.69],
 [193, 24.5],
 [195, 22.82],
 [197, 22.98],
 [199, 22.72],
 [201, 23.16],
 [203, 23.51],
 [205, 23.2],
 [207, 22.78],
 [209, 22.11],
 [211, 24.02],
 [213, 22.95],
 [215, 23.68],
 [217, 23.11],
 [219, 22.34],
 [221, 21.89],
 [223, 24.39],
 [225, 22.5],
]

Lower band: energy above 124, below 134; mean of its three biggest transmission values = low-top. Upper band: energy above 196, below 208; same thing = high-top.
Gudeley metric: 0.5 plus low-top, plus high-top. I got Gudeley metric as 47.5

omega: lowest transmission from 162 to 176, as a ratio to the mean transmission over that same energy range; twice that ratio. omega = 1.82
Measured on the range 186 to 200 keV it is 1.91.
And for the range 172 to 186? 1.92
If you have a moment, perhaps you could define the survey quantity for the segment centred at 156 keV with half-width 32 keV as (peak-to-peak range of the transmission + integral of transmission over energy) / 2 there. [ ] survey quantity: 812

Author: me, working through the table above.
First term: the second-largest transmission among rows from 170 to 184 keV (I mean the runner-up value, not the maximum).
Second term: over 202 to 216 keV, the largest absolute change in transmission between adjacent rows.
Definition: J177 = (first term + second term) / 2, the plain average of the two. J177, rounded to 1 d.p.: 13.1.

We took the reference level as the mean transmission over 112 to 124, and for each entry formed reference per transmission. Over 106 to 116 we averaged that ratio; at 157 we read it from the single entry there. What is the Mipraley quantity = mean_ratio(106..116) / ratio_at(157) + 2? 3.17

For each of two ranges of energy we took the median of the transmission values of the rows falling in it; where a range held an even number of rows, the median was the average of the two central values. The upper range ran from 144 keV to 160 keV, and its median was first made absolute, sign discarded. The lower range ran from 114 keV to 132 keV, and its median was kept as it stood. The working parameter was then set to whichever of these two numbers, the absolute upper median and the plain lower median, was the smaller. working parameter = 22.8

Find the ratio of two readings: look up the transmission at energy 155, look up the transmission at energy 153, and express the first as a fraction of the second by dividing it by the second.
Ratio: 1.01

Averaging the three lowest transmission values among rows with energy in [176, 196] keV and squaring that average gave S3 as 536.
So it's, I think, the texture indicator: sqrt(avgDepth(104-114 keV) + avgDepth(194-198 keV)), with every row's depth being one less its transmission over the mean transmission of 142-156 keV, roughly 0.60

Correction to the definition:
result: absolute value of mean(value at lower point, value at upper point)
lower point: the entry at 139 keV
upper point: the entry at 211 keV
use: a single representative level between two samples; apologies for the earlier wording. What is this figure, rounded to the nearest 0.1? 25.2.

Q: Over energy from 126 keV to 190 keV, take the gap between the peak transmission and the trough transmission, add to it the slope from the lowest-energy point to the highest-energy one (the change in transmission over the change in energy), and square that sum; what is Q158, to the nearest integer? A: 70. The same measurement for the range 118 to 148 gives 52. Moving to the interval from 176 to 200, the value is 9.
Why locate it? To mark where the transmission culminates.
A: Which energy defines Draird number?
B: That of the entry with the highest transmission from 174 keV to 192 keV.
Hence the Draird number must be 191 keV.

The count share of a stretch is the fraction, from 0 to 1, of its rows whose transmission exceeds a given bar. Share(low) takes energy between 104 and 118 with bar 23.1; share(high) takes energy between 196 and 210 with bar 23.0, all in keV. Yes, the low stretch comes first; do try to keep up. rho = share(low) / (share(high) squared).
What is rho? 3.9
